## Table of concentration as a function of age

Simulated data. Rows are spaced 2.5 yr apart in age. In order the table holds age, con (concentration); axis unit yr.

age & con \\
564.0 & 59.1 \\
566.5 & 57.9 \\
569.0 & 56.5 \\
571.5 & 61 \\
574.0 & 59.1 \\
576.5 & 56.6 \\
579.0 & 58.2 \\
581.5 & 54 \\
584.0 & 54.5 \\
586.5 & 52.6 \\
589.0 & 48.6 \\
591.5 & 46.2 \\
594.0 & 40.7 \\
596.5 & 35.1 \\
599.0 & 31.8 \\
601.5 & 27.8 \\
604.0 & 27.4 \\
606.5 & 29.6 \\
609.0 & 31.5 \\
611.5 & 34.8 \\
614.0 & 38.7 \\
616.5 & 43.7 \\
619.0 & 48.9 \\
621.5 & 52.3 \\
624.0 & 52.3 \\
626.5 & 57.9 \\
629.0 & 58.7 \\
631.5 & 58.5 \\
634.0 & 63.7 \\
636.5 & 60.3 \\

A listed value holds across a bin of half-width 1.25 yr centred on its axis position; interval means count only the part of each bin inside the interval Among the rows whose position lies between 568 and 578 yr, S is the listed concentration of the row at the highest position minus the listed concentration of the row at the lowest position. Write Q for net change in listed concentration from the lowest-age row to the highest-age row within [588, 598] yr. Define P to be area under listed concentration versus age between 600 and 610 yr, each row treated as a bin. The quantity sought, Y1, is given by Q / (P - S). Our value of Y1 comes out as -0.046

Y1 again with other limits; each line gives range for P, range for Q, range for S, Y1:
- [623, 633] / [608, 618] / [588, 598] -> 0.021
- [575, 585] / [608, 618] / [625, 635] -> 0.022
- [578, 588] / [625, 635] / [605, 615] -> 0.011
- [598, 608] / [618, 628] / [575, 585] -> 0.031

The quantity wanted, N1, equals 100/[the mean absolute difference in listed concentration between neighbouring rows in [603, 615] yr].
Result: 35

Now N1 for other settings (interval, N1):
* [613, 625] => 29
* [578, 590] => 38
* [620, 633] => 61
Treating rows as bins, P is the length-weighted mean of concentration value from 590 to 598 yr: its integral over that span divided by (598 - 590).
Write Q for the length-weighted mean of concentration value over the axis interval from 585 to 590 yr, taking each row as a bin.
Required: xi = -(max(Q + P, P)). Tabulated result -92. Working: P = 41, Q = 51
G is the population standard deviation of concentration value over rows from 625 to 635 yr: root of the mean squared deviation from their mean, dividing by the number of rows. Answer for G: 2.3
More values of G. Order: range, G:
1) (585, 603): 8.5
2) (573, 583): 1.9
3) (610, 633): 8.3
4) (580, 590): 2.3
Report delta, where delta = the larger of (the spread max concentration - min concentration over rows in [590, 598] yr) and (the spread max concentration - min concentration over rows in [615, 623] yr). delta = 11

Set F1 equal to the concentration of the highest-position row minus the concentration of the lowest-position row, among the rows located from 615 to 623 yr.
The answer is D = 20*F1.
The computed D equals 172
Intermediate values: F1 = 8.6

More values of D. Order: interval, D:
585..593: -128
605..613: 104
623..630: 128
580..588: -28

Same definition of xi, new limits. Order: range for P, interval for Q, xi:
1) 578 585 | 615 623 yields -104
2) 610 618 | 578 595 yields -90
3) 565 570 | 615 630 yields -109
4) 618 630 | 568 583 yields -112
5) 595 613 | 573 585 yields -88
